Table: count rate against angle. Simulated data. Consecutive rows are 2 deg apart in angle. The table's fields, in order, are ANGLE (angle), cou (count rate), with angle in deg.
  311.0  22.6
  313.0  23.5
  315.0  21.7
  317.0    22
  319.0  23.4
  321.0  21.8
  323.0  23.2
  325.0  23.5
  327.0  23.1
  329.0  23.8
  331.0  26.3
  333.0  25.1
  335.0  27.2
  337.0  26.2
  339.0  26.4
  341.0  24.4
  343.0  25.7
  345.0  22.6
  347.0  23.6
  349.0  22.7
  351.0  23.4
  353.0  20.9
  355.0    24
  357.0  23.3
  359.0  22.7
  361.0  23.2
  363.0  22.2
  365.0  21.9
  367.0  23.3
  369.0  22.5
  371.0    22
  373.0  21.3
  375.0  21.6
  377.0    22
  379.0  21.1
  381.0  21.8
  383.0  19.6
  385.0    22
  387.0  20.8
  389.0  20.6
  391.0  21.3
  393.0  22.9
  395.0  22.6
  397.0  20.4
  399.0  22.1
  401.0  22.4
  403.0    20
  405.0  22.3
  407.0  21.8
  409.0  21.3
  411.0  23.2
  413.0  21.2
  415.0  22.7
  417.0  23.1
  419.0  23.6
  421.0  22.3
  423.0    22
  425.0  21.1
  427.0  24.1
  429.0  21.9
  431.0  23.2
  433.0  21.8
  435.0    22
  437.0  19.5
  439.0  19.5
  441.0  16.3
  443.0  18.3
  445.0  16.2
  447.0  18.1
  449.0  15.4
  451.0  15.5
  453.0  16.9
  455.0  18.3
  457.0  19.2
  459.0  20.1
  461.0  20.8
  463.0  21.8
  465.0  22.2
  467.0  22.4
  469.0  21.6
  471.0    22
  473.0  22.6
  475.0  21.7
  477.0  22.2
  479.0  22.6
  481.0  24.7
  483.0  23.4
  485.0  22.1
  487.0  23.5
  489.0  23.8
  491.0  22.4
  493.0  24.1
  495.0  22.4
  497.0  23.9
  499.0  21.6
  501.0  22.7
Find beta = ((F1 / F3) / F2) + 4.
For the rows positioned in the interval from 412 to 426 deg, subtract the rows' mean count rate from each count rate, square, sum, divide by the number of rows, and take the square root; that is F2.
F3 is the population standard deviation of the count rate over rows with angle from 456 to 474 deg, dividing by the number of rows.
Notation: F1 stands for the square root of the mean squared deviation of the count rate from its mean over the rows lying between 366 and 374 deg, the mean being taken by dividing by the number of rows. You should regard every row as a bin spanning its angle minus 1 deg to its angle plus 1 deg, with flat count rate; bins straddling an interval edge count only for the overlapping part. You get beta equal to 4.8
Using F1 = 0.73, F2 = 0.86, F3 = 1.08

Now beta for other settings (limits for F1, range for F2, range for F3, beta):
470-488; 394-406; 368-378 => 6.1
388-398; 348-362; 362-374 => 5.8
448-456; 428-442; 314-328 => 4.7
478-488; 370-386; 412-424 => 5.5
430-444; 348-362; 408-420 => 6.6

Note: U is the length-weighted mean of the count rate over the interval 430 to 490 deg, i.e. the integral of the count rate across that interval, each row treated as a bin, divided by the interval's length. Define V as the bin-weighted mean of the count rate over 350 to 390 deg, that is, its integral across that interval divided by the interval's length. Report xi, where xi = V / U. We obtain 1.07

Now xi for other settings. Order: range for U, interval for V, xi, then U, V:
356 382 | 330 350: 1.13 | 22.2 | 25.0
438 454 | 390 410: 1.28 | 17.0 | 21.7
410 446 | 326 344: 1.19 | 21.2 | 25.4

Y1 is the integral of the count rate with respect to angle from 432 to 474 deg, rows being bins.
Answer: 821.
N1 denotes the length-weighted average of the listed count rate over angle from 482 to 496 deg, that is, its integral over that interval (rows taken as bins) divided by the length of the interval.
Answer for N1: 23.1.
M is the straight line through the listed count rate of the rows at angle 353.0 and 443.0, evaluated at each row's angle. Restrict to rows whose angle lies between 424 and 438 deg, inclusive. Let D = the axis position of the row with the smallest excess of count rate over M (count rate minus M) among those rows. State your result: 437.0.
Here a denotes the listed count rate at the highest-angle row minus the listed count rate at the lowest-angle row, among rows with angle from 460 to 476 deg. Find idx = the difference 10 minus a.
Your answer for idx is 9.1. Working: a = 0.9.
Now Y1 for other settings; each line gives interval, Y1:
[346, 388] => 932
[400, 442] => 911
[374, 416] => 907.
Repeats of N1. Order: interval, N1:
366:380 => 22.0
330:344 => 25.9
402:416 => 21.8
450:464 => 18.9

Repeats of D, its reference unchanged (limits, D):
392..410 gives 403.0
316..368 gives 321.0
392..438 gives 403.0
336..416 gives 383.0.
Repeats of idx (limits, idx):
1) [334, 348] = 13.6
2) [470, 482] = 7.3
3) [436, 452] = 14.0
